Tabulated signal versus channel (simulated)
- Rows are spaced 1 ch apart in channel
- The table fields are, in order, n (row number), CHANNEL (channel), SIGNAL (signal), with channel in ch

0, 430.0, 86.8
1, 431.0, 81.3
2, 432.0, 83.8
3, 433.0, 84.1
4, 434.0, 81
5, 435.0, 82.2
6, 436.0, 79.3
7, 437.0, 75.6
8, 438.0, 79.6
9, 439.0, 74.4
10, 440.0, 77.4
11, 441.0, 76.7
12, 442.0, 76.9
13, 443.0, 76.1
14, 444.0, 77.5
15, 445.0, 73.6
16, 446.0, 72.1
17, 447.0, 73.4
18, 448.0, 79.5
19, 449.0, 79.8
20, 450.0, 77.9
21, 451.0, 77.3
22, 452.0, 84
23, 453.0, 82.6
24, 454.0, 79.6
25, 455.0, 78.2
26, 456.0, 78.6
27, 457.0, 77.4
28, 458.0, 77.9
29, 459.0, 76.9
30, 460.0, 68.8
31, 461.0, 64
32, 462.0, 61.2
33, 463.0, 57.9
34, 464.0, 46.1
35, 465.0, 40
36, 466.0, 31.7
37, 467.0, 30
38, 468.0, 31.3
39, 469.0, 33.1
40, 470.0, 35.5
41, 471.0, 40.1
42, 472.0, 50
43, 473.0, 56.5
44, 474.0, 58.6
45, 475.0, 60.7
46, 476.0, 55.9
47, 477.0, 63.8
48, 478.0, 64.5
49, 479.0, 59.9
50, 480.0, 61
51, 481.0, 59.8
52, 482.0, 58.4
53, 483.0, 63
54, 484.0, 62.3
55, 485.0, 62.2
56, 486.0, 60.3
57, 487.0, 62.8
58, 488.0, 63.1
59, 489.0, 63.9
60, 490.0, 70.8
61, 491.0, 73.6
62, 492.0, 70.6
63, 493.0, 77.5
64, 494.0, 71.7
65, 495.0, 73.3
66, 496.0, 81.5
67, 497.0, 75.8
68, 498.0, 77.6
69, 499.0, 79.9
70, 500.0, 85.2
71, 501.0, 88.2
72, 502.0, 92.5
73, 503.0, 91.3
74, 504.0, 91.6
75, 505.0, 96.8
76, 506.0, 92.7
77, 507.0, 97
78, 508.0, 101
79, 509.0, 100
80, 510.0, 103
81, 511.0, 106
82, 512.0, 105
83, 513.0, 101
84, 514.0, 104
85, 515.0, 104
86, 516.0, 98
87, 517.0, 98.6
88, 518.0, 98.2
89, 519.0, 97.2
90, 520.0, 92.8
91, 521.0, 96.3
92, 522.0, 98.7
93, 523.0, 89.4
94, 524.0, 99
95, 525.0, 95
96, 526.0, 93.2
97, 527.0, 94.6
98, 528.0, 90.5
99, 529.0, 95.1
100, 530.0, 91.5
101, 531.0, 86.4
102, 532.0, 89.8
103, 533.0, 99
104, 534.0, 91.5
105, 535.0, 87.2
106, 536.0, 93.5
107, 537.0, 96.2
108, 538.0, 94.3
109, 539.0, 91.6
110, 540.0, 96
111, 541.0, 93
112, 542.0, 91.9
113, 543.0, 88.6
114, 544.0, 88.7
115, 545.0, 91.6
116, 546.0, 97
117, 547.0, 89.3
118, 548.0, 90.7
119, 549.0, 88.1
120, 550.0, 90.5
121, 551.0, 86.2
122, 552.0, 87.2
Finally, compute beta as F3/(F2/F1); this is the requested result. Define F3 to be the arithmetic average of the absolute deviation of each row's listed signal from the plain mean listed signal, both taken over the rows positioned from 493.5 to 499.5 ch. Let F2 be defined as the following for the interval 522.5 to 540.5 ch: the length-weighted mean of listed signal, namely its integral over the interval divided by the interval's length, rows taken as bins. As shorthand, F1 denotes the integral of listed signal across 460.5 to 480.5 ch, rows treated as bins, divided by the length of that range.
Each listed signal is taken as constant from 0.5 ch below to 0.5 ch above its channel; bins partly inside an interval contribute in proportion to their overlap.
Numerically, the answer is 2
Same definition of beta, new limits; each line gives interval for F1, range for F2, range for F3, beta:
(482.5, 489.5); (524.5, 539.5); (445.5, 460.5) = 2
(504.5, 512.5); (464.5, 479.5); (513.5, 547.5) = 7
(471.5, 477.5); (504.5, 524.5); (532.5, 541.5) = 1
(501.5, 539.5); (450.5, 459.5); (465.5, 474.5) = 12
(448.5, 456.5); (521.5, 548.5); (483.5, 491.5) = 3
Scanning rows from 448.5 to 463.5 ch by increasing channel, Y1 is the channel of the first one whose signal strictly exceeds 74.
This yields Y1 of 449.0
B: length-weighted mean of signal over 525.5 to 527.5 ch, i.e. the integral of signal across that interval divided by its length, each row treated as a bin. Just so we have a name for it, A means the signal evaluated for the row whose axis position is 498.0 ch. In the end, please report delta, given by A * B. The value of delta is 7287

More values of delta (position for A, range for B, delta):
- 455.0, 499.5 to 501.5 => 6780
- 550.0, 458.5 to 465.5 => 5364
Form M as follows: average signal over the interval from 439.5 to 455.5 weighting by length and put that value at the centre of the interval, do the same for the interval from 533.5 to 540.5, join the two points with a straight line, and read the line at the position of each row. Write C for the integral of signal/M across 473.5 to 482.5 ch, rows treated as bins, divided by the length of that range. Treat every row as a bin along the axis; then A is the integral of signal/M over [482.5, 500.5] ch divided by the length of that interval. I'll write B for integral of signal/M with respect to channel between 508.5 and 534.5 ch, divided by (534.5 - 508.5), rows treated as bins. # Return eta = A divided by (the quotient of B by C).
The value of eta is 0.56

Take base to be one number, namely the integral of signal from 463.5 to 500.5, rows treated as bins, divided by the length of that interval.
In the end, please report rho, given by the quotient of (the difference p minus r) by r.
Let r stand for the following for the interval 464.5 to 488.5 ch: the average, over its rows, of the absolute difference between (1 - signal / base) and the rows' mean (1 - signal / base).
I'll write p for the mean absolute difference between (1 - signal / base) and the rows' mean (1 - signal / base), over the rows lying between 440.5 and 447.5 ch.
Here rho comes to -0.8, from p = 0.031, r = 0.181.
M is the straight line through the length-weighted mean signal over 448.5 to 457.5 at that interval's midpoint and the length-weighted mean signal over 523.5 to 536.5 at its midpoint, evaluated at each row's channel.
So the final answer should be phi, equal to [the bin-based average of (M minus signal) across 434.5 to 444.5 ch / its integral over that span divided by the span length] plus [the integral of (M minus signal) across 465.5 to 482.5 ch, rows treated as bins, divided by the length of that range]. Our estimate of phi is 33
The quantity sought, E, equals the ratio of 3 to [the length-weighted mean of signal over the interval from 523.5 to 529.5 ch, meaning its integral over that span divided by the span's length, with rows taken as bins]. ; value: 0.032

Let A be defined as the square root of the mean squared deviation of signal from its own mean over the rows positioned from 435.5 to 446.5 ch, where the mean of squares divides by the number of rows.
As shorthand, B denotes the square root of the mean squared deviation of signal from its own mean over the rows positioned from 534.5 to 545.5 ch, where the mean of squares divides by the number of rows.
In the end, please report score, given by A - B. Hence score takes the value -1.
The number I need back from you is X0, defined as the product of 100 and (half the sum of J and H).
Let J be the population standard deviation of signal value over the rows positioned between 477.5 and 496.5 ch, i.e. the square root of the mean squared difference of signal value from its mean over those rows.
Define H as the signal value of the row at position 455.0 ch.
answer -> 4237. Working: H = 78.2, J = 7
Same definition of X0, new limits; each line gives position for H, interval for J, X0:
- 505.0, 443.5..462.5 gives 5124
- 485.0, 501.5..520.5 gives 3340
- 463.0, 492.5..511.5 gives 3414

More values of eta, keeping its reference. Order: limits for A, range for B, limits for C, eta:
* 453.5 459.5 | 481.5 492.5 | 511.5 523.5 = 1.42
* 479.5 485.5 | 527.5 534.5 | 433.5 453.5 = 0.74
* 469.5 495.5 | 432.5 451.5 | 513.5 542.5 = 0.75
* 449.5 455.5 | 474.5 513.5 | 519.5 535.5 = 1.15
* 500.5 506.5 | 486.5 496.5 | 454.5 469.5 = 0.90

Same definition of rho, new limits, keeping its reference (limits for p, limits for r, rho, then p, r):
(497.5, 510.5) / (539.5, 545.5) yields 2.0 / 0.099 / 0.033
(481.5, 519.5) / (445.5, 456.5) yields 4.8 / 0.235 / 0.041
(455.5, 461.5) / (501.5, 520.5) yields 0.3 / 0.084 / 0.064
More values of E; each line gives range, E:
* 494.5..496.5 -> 0.039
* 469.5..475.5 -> 0.060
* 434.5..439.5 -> 0.038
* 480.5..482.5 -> 0.051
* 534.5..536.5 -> 0.033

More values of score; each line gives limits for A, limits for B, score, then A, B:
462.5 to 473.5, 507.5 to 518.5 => 7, 9.7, 3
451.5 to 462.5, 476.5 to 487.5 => 5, 7.1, 2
